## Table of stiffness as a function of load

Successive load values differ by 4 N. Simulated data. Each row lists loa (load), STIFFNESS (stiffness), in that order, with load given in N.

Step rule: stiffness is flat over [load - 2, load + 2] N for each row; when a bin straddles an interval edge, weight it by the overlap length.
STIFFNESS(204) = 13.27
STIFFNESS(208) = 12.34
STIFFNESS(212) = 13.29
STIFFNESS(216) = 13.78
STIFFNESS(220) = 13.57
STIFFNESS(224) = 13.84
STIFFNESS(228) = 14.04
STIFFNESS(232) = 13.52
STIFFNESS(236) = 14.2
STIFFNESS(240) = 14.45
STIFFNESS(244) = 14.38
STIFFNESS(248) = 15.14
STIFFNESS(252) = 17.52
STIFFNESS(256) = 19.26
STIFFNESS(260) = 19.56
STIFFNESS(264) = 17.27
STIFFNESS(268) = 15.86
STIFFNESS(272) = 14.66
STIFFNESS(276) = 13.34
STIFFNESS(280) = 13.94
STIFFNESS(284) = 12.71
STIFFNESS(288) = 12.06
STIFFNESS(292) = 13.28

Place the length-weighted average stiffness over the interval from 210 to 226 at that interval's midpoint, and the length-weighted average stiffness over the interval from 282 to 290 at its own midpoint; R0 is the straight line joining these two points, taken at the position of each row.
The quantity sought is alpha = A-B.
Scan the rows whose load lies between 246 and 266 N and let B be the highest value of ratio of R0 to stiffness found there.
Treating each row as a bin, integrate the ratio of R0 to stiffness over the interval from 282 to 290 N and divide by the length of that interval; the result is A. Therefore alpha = 0.14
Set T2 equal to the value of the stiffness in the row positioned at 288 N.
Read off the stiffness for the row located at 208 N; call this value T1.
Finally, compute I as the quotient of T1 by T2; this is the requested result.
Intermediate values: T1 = 12.34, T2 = 12.06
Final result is 1.02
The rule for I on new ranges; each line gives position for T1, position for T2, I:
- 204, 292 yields 1.00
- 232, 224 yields 0.98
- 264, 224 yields 1.25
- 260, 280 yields 1.40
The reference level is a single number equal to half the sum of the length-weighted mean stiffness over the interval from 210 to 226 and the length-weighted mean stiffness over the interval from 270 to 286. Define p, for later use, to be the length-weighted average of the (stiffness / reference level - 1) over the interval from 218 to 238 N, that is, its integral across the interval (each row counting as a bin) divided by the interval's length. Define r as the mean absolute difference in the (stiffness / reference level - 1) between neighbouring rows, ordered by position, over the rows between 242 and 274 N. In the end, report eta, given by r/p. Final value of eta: 7.5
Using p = 0.01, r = 0.11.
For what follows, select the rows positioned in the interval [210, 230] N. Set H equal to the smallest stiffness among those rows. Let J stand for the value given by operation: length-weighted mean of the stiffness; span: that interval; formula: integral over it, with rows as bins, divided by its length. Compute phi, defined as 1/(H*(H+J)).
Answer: 0.0028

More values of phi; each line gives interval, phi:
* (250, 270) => 0.0019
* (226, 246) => 0.0027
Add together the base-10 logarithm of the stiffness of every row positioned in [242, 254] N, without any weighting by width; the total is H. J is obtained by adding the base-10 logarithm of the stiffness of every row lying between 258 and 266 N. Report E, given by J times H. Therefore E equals 9.1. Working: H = 3.58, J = 2.5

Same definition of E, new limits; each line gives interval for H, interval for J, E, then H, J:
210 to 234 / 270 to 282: 23.4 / 6.81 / 3.4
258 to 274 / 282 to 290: 10.7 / 4.90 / 2.2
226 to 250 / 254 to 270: 34.7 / 6.93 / 5.0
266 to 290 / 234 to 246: 23.7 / 6.82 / 3.5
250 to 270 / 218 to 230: 21.4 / 6.26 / 3.4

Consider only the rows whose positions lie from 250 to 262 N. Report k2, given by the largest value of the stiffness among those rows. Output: 19.56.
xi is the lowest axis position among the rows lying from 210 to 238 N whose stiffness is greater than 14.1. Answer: 236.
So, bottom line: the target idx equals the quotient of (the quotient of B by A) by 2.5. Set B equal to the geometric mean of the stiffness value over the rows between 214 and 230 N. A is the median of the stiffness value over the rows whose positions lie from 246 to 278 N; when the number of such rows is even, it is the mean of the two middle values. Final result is 0.333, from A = 16.6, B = 13.8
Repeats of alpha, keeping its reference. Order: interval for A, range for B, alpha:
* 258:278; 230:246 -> -0.19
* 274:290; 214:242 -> -0.04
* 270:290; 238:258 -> 0.03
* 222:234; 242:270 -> 0.06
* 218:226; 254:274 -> 0.13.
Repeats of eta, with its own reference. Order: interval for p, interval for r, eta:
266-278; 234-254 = 0.9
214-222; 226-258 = 27.1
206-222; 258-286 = -3.4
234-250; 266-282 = 1.2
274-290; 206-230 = -0.7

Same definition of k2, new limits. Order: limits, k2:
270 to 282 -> 14.66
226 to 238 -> 14.2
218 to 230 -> 14.04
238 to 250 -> 15.14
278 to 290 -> 13.94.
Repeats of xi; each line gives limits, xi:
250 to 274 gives 252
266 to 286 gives 268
